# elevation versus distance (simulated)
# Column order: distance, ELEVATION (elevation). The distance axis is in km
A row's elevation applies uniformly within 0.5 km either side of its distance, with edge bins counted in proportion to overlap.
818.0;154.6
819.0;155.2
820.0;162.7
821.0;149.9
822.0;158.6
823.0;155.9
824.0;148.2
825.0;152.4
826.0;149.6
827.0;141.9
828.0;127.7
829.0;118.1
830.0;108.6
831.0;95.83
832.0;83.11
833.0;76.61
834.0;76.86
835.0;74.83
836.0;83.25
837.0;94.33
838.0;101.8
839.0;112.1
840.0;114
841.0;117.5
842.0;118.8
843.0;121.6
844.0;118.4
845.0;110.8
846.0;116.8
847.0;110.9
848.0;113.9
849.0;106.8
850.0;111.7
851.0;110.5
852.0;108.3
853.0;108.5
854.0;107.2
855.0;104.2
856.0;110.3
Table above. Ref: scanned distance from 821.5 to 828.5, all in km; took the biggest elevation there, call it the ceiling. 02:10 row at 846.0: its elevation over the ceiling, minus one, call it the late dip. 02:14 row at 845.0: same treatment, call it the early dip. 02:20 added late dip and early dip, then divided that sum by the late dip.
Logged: 2.1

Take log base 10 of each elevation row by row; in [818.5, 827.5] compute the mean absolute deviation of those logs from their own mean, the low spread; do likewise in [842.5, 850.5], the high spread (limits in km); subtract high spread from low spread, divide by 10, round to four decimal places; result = -0.0001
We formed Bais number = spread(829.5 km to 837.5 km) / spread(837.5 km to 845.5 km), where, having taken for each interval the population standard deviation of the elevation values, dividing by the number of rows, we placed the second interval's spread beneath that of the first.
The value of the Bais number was 1.90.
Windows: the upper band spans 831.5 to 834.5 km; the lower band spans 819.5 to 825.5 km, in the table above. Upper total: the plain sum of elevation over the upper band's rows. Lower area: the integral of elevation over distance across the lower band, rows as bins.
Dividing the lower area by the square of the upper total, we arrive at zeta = 0.017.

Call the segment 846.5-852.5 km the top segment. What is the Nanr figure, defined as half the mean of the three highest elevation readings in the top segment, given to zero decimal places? 56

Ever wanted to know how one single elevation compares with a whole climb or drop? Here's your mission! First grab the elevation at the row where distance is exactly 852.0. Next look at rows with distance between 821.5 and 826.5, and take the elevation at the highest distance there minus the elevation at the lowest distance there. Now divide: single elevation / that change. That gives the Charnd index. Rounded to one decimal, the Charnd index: -12.0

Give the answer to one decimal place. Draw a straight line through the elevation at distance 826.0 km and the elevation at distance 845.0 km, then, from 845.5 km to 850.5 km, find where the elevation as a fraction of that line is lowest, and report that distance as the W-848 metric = 847.0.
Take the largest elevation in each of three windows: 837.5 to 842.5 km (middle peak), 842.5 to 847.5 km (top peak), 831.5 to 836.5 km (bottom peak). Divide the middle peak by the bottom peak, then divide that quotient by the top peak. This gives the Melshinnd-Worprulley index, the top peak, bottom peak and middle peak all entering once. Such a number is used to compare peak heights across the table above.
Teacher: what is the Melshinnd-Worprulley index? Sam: 0.0117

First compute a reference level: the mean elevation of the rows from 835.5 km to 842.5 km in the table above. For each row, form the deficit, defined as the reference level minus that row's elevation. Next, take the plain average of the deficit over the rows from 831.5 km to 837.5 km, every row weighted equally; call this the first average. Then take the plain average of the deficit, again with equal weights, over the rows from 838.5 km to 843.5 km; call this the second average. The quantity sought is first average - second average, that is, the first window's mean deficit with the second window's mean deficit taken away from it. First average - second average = 35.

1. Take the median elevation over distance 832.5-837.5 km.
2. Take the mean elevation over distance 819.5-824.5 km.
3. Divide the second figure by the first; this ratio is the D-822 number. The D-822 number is 2.0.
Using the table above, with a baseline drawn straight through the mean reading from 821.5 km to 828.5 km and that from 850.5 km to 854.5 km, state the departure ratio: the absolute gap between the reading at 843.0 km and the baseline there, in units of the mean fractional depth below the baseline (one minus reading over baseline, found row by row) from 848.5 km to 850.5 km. 17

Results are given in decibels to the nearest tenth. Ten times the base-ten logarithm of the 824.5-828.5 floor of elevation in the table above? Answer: 21.1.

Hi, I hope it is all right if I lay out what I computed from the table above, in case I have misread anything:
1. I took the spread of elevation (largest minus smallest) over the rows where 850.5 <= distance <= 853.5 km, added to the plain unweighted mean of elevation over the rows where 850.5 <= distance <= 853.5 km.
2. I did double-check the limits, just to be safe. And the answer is 111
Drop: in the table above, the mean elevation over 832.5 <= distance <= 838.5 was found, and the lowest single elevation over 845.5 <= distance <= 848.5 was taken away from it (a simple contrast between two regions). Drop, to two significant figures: -26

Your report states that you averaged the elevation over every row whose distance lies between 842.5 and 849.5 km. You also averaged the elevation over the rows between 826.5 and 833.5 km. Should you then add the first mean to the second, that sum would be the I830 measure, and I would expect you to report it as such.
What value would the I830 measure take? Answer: 222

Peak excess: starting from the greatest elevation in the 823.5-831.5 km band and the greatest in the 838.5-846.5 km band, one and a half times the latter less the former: 30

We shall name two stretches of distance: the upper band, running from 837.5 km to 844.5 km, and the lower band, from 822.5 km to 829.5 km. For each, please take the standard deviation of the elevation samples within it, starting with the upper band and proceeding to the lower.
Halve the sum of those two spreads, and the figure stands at 10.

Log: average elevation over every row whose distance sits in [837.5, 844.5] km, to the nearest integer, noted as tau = 115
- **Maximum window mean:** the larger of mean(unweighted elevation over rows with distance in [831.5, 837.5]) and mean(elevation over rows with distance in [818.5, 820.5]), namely 159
